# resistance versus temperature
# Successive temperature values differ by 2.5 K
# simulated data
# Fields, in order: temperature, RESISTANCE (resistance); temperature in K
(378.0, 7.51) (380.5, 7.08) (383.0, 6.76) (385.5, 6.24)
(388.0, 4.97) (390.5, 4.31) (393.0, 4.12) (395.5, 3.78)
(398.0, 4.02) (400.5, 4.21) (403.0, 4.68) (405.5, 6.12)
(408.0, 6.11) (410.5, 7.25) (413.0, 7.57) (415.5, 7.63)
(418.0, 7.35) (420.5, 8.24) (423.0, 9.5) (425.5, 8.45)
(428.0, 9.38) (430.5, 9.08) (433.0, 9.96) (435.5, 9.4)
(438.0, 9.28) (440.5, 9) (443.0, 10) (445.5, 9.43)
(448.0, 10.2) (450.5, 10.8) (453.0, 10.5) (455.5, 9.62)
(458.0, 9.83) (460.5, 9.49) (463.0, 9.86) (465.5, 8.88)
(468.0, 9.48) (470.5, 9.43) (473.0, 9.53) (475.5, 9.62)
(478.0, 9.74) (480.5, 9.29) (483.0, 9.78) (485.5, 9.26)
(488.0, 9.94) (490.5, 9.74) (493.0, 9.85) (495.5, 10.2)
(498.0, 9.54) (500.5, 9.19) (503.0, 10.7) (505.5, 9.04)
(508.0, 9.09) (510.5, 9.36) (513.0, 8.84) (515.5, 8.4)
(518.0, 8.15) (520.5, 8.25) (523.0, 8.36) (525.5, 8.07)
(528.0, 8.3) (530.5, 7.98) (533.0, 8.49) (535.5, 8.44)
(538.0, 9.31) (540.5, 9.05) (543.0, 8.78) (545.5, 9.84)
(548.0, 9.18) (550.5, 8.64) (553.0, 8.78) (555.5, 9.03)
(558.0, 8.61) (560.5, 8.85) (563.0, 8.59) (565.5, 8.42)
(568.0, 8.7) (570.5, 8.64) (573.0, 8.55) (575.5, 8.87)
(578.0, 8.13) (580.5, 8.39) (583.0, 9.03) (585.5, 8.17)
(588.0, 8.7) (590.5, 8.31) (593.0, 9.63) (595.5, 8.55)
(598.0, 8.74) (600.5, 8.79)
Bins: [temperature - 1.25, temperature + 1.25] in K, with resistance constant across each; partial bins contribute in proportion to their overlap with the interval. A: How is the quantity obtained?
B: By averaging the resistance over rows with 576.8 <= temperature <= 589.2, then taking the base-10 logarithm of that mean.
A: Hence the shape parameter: 0.929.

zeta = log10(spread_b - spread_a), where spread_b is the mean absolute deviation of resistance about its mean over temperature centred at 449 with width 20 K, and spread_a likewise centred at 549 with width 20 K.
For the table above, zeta -0.8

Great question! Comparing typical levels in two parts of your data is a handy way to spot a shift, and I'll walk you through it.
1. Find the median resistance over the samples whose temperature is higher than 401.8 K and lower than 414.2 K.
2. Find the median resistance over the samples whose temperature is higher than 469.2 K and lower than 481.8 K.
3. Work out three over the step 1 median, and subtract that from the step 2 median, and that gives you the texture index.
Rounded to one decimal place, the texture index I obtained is 9.0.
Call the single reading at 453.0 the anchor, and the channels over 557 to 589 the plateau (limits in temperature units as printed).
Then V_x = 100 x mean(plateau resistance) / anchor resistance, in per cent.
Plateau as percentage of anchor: 82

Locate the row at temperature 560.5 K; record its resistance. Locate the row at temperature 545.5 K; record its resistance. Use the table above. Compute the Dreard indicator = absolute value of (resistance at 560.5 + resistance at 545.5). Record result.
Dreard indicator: 18.7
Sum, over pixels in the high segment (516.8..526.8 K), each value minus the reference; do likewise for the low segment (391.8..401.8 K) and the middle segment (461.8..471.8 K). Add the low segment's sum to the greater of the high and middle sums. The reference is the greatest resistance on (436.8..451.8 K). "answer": -33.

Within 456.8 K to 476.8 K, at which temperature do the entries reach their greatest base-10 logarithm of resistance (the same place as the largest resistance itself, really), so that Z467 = 463.0 K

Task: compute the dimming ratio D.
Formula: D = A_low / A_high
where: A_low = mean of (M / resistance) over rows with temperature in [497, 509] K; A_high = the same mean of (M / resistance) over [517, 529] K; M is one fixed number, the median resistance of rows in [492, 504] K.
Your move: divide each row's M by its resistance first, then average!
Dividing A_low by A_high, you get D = 0.87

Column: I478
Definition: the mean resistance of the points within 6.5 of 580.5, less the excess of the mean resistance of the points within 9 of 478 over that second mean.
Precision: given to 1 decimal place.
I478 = 7.5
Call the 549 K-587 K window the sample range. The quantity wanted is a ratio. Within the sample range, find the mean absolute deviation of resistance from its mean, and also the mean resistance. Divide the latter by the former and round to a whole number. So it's 42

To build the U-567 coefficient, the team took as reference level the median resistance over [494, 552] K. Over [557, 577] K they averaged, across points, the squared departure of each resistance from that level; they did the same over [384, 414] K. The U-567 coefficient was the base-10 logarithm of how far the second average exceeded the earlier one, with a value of 1.2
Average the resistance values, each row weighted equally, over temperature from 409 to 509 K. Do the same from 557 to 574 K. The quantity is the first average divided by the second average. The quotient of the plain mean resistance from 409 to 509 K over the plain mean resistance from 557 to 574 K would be 1.08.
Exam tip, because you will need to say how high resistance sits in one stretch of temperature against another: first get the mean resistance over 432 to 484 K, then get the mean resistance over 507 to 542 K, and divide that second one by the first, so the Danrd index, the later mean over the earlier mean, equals 0.89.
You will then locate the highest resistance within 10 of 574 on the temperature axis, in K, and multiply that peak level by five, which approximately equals 45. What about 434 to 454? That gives 54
